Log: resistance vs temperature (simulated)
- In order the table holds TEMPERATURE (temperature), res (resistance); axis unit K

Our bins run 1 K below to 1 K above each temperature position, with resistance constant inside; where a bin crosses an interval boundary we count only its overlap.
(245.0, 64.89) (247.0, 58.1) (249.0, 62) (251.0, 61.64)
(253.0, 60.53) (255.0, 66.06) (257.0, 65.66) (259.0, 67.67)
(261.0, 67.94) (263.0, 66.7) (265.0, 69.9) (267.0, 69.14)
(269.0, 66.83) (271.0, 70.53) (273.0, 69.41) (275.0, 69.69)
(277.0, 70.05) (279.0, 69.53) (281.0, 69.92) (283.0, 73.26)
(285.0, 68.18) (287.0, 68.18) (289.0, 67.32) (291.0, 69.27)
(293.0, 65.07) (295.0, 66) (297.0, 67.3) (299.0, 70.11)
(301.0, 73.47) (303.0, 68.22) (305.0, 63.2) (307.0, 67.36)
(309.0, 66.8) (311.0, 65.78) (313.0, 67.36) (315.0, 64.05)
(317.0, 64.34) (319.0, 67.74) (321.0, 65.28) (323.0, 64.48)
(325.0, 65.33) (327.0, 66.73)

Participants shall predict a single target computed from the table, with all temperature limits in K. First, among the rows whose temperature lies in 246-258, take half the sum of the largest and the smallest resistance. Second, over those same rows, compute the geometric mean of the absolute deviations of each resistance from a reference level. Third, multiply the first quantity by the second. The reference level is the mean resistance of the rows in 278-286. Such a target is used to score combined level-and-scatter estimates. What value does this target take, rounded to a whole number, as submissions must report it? 456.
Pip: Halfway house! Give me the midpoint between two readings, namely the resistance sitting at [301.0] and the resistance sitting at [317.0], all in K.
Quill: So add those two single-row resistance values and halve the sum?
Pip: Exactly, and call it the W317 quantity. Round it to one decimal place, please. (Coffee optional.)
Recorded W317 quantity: 68.9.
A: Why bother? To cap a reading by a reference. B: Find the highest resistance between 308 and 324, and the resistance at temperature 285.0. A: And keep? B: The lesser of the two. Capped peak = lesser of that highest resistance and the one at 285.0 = 67.7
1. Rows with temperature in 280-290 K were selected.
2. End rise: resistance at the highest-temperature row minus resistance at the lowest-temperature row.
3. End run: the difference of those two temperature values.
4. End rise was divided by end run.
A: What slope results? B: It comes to -0.3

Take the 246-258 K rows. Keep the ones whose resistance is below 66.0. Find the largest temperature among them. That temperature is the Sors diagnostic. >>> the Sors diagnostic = 257.0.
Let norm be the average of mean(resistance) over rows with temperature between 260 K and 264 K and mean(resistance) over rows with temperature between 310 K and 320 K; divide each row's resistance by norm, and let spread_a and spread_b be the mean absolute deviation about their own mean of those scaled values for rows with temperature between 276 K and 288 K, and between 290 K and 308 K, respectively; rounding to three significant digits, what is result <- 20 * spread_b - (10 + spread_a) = -9.35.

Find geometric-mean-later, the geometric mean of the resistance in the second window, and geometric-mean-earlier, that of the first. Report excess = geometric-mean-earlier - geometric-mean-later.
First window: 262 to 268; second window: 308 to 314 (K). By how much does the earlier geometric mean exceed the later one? 1.9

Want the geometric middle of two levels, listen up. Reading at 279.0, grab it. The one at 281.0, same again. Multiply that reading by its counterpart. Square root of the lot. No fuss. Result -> 69.7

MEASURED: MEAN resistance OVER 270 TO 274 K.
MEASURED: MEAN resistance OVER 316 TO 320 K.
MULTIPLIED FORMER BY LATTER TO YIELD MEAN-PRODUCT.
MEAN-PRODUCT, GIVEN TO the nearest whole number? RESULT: 4621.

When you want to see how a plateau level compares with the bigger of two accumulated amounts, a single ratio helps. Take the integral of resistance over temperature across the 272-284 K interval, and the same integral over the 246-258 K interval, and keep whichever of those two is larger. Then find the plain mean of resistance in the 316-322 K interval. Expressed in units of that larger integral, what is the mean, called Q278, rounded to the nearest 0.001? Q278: 0.078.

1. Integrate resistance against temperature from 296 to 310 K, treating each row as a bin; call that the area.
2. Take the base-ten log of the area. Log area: 2.98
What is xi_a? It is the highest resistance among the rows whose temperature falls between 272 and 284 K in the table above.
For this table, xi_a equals 73.26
